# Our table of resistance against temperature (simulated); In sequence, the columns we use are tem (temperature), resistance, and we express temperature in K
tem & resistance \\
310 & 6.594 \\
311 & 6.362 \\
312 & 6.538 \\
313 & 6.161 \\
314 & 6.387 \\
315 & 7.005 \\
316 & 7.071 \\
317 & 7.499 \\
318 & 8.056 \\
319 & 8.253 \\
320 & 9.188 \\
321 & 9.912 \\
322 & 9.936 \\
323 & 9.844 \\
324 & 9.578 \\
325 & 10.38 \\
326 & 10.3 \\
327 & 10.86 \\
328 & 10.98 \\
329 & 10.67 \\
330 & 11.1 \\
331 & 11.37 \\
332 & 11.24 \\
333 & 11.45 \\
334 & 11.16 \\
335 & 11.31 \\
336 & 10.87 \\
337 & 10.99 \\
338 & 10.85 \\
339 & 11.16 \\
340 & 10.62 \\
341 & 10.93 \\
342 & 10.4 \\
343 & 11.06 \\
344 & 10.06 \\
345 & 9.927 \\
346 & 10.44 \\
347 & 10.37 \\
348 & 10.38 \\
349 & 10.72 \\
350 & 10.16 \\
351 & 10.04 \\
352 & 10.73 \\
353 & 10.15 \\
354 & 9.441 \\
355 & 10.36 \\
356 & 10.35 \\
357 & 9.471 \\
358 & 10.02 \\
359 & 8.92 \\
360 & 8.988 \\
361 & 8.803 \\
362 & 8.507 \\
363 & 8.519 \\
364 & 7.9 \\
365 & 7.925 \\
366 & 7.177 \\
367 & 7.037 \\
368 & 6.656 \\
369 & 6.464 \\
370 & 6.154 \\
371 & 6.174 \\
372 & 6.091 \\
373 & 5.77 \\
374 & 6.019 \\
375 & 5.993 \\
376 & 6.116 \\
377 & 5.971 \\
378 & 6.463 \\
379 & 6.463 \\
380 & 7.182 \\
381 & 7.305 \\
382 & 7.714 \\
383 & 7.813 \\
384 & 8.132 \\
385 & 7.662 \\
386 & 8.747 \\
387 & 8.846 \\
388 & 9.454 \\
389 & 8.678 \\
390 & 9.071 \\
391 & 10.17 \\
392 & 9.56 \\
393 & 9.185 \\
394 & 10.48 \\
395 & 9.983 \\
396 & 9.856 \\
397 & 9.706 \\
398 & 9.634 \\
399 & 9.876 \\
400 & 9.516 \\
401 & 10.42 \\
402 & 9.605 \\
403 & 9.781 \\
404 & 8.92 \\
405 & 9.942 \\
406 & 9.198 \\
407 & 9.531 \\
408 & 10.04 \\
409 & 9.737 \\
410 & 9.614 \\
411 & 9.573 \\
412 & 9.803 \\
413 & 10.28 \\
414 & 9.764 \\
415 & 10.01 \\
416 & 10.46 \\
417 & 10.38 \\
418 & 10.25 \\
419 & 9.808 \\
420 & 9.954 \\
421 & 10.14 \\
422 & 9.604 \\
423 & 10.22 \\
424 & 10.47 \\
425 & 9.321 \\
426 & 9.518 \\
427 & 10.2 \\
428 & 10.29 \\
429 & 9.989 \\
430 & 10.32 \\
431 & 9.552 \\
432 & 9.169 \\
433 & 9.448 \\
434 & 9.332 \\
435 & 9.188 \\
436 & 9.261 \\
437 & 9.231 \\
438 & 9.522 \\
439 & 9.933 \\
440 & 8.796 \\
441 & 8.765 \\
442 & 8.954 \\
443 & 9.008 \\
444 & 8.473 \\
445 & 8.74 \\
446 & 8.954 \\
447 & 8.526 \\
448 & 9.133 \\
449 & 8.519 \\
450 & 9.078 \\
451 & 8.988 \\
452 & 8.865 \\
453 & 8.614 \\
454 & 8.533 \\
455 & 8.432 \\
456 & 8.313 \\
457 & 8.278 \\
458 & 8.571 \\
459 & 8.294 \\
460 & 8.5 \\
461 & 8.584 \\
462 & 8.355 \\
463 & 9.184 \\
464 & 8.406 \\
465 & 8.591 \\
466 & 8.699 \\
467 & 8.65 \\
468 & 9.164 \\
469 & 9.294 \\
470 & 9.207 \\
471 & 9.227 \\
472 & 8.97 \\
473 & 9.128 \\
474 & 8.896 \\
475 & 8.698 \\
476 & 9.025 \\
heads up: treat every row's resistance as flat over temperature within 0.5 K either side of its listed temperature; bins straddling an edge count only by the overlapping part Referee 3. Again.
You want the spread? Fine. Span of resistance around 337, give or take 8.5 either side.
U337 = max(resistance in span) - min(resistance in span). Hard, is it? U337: 1.5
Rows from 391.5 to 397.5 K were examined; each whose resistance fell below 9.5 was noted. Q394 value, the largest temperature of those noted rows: 393 K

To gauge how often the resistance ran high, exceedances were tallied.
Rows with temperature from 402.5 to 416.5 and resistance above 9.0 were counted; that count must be 13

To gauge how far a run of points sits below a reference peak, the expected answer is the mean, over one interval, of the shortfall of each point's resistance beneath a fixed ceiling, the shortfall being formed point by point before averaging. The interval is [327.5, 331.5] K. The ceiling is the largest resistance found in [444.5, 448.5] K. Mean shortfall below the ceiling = -1.9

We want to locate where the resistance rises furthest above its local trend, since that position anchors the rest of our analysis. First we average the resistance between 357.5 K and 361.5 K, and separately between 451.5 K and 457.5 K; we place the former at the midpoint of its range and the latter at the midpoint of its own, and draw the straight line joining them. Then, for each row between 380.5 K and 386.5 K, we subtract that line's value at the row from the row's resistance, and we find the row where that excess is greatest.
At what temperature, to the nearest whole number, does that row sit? 386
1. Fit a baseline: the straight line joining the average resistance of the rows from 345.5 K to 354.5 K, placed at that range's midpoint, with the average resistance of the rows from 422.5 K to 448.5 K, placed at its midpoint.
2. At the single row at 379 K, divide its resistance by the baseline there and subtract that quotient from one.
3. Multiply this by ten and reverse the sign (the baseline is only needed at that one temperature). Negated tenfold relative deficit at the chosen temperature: -3.5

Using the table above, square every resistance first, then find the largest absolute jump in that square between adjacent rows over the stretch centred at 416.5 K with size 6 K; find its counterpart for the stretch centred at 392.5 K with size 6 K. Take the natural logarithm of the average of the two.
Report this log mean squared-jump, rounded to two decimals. 2.85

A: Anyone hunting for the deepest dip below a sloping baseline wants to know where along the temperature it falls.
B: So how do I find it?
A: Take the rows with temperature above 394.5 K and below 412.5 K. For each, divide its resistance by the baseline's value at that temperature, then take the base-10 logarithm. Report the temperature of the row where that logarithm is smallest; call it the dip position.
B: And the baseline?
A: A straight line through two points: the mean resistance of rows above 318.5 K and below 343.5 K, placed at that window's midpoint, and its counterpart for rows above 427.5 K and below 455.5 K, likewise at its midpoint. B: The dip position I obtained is 404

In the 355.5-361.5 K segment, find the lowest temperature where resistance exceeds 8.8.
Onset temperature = 356 K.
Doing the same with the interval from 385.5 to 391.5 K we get 387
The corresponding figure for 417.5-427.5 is 418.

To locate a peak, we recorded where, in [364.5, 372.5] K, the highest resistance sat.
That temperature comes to 365 K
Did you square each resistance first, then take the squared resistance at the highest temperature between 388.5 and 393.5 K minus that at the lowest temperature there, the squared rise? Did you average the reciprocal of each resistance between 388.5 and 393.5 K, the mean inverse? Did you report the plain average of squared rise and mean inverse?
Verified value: 5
